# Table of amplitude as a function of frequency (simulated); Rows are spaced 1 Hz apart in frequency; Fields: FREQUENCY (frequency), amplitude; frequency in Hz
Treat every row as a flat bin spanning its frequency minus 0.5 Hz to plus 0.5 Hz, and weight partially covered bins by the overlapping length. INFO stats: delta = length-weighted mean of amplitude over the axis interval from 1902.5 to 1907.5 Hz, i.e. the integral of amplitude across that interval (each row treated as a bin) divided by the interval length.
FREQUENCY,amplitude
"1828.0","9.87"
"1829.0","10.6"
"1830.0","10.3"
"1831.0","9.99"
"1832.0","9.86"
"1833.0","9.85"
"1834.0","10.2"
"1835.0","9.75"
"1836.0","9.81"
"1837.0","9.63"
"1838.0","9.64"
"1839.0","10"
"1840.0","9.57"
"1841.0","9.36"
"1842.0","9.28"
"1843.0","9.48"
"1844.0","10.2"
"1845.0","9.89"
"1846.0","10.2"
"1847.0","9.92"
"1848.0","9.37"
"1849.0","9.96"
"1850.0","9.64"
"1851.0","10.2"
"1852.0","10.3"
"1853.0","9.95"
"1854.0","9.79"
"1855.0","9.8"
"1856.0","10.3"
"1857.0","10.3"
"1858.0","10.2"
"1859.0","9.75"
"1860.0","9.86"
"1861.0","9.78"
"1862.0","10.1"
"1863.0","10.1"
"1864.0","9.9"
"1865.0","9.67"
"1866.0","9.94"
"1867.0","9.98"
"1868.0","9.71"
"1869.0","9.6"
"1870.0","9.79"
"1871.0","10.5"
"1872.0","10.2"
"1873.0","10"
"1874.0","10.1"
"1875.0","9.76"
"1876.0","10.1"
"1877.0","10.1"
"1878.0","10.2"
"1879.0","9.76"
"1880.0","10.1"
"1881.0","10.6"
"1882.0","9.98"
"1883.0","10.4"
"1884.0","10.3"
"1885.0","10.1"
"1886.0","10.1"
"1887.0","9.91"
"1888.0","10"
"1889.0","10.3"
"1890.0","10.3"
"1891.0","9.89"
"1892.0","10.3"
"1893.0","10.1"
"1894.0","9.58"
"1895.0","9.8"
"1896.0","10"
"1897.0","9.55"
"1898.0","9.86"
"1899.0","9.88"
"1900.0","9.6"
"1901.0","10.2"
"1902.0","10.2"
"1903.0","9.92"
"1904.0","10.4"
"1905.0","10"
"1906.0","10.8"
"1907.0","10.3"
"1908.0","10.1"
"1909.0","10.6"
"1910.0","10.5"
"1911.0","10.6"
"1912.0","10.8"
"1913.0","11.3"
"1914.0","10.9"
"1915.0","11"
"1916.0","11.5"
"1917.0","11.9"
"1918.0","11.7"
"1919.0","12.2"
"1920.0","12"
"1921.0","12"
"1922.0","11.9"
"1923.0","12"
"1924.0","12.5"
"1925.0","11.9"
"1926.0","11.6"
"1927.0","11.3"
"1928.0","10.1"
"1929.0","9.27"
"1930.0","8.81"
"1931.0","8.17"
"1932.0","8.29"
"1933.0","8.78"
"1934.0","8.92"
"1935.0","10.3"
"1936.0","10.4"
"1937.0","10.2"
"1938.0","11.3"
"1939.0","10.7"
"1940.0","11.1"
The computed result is 10.3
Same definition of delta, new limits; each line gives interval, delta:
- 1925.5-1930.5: 10.2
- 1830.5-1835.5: 9.9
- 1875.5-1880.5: 10.1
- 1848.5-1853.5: 10.0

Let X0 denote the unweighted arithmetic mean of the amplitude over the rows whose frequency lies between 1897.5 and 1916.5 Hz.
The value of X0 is 10.4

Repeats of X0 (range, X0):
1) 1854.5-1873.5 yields 10.0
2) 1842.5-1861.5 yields 9.9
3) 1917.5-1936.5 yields 10.6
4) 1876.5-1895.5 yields 10.1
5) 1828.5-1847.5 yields 9.9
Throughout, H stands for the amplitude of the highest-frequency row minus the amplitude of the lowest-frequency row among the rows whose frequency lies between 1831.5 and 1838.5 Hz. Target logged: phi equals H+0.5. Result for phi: 0.28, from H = -0.22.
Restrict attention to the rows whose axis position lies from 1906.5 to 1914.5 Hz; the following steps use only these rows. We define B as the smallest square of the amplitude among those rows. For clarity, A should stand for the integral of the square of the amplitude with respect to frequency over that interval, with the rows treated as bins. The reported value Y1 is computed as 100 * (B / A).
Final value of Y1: 11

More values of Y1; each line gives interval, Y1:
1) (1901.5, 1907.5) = 16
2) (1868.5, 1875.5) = 13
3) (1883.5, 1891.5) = 12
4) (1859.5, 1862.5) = 32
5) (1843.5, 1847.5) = 24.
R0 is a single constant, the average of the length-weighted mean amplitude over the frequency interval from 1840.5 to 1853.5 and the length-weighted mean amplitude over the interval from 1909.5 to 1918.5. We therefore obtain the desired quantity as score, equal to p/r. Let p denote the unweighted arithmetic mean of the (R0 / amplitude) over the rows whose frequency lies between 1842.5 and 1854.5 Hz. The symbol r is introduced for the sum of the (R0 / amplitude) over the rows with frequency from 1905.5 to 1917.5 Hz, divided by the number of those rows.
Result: 1.09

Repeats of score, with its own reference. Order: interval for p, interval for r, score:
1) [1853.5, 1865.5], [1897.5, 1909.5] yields 1.02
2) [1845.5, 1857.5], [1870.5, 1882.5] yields 1.01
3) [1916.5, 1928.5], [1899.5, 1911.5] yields 0.87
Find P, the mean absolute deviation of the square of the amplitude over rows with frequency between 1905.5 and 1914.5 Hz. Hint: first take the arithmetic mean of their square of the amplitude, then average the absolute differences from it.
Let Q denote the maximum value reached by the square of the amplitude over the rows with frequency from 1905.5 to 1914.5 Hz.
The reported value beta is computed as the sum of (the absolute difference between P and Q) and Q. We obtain 250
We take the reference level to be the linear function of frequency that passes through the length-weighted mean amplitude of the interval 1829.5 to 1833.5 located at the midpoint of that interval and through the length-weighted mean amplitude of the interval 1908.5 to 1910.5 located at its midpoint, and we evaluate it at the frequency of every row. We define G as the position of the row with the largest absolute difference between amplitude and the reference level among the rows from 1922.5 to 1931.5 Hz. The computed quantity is 1931.0 Hz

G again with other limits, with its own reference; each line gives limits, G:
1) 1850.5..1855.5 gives 1854.0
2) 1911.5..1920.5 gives 1919.0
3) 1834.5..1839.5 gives 1837.0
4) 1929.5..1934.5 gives 1931.0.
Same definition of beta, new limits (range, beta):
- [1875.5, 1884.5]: 221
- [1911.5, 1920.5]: 288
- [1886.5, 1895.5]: 208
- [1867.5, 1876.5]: 216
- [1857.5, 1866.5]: 205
